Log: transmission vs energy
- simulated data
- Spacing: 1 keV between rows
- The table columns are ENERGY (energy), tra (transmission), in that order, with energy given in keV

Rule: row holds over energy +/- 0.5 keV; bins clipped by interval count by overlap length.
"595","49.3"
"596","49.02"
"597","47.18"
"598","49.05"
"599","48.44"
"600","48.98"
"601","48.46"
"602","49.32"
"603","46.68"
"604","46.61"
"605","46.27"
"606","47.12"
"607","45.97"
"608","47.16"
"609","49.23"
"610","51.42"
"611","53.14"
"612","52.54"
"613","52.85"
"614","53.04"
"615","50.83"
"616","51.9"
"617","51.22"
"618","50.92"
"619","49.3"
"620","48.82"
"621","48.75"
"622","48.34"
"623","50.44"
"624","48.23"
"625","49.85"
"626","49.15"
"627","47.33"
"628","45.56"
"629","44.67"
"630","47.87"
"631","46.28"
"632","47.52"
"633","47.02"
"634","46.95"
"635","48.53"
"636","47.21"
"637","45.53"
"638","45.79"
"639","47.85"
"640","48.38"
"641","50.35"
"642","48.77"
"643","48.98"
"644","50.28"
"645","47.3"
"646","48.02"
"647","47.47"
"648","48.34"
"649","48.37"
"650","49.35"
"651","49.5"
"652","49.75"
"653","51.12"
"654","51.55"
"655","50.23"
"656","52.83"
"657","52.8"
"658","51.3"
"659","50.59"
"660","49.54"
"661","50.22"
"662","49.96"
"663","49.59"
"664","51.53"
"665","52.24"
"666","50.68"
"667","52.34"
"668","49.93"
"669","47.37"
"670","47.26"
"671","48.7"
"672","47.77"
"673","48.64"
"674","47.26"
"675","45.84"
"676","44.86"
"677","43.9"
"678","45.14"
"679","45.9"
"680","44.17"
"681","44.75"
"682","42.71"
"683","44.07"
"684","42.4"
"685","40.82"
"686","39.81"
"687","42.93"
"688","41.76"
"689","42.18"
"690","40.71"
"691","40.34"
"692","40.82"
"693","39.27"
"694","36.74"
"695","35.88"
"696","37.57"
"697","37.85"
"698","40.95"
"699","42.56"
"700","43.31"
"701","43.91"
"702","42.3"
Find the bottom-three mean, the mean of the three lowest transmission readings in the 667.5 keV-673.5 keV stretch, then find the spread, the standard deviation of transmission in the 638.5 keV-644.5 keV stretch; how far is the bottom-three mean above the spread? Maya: 46.5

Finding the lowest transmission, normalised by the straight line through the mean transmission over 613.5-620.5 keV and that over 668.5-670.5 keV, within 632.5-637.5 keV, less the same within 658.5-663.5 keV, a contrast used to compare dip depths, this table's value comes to -0.11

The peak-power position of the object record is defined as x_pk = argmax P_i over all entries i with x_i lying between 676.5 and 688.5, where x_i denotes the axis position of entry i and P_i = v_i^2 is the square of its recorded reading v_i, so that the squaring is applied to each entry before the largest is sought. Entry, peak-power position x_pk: 679 keV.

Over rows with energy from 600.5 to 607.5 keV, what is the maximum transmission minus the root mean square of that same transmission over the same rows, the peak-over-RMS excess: 2.1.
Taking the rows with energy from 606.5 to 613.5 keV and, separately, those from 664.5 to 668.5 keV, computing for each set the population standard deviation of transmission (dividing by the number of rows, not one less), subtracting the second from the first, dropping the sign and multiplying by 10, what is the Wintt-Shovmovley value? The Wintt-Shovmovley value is 17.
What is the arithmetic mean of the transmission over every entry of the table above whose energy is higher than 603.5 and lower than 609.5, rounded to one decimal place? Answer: 47.1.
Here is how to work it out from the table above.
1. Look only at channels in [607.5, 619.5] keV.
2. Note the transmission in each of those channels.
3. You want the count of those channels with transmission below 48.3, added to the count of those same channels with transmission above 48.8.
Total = 12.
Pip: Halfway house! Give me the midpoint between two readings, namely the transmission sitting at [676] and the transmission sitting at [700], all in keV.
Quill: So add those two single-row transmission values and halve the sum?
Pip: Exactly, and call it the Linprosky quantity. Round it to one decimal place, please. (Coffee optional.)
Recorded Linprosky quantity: 44.1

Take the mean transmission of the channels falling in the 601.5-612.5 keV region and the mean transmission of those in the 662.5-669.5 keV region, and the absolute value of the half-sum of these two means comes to 49.6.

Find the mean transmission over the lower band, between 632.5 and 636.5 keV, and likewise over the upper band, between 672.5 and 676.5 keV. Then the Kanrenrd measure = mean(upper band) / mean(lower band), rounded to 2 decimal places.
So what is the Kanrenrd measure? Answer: 0.98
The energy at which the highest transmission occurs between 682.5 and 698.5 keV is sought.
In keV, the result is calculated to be 683 keV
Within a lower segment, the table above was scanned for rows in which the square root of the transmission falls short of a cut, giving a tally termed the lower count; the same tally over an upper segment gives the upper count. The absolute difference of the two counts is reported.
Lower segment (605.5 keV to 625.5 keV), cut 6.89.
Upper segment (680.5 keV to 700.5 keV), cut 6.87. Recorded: 17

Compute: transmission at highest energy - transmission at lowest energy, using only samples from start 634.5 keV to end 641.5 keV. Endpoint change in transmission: 1.8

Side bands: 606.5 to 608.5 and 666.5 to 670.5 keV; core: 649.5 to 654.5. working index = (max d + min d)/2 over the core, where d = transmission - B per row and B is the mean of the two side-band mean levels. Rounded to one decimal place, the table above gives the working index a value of 2.6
